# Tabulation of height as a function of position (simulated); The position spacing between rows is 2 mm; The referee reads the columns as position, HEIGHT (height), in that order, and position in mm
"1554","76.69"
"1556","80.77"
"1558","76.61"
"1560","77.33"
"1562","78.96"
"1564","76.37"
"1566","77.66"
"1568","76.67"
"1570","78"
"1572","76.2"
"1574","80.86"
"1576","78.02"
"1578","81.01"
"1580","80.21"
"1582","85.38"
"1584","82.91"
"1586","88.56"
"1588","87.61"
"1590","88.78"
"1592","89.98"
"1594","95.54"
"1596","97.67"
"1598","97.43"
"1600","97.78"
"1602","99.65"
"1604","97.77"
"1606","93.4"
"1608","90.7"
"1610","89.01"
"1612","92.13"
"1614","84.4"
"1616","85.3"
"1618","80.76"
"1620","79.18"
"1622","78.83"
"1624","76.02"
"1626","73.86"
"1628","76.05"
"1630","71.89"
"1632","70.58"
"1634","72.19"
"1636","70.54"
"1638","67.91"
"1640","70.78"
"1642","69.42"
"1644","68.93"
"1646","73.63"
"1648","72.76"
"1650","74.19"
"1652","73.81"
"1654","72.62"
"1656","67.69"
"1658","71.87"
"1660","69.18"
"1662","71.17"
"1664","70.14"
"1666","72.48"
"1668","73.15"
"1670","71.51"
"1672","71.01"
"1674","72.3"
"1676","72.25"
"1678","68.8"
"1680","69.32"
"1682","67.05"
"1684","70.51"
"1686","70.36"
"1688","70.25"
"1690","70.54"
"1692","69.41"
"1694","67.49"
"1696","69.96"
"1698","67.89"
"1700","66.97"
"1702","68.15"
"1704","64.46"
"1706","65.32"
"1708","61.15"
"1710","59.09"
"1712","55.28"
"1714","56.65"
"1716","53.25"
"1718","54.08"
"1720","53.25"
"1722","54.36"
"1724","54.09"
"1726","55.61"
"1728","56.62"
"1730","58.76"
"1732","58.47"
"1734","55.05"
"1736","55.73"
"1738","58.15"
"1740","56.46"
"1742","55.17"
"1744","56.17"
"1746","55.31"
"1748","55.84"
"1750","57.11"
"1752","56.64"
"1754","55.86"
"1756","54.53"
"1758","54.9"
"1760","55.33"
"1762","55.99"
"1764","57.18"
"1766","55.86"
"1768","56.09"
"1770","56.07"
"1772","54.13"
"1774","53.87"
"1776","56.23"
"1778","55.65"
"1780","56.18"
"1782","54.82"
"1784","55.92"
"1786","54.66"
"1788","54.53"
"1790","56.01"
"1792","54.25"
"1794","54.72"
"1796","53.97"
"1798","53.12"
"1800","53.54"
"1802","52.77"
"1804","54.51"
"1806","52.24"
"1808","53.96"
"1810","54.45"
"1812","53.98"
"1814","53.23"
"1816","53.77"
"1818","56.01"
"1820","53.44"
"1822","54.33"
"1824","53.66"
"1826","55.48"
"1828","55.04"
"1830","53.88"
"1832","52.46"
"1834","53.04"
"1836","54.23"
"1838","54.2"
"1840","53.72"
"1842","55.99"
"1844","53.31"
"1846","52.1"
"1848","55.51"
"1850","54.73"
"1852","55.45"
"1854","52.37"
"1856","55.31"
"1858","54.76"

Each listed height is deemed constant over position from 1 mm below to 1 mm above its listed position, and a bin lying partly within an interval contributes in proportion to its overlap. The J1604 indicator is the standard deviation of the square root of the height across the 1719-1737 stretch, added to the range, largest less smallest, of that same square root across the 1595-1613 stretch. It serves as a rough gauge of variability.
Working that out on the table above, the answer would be 0.67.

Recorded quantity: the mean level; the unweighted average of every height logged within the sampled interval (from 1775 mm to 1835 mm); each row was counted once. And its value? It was 54.3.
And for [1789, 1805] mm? 54.1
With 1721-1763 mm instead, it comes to 56.0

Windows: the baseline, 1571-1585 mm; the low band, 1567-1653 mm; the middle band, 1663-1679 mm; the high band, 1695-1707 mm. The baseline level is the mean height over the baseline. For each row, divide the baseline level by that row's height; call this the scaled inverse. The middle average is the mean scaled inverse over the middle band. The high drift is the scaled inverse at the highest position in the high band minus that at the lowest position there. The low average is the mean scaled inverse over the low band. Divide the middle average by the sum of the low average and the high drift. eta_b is 1.04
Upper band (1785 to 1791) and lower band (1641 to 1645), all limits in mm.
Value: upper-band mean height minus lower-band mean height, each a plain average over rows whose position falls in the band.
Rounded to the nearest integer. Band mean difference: -14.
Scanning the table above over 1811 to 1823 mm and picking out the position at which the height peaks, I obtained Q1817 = 1818 mm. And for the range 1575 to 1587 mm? 1586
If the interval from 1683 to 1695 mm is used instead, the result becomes 1690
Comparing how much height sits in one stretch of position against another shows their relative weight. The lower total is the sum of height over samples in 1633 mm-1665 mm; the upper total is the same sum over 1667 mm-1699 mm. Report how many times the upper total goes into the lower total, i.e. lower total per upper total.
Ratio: 1.01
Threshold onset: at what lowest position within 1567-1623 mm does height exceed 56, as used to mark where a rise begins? 1568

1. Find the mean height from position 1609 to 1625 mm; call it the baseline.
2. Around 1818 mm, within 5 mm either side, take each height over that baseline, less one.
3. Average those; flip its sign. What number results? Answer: 0.349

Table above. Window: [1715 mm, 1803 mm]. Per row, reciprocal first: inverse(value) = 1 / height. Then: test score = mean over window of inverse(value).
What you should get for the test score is 0.018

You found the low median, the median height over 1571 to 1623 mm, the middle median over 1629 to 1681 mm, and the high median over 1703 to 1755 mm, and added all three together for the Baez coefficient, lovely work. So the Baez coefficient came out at 215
